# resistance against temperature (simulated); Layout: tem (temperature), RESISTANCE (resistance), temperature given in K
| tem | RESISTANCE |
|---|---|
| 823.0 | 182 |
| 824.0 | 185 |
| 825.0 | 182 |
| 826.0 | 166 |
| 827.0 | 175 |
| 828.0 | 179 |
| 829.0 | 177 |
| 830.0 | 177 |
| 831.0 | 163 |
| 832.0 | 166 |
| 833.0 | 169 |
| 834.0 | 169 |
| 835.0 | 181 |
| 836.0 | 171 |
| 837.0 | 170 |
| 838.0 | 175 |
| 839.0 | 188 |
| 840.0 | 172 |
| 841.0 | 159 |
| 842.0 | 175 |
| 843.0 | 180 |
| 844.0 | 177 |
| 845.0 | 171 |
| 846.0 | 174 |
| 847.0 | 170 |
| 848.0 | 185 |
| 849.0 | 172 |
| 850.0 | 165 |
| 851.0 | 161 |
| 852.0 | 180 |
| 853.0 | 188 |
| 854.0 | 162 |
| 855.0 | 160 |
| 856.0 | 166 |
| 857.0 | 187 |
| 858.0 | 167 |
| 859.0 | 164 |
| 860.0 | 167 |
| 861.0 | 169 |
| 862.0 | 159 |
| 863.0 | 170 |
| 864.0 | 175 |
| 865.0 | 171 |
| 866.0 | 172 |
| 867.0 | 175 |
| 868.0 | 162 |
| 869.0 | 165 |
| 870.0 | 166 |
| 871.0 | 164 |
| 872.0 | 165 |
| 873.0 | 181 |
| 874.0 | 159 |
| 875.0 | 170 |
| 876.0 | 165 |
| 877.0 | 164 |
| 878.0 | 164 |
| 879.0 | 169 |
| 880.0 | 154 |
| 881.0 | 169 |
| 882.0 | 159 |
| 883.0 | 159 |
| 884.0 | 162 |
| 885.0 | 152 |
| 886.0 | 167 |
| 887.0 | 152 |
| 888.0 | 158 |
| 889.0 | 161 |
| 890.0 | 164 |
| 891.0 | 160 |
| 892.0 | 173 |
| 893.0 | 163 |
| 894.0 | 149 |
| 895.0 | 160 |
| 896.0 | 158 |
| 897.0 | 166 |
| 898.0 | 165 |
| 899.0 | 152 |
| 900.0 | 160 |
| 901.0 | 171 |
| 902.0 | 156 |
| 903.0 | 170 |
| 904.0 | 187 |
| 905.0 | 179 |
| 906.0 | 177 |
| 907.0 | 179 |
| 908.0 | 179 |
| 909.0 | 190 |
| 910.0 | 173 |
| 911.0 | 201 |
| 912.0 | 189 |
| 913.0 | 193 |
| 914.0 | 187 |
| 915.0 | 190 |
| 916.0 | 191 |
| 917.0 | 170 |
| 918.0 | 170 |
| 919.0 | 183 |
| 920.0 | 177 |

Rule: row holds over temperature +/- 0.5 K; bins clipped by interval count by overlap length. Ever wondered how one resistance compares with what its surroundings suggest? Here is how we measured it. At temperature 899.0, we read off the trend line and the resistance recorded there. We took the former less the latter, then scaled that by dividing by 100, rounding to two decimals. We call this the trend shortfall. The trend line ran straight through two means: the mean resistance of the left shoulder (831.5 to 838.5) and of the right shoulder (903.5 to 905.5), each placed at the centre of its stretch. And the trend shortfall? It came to 0.30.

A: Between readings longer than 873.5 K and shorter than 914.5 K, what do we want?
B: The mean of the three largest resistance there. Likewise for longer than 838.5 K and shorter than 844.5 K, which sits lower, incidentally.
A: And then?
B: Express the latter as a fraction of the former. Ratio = 0.93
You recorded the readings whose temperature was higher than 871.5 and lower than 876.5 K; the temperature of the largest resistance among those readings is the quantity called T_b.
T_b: 873.0 K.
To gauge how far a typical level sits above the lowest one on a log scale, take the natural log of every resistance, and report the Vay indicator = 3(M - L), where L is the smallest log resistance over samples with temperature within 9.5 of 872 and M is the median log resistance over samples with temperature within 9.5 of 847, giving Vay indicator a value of 0.33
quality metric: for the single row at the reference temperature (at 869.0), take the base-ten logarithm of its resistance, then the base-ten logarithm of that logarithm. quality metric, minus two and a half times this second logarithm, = -0.865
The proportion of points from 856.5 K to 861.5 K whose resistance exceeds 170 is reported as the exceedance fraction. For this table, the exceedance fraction 0.2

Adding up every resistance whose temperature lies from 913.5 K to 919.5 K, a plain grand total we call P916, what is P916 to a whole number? 1091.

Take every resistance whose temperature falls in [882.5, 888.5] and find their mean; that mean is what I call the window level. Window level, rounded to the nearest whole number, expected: 158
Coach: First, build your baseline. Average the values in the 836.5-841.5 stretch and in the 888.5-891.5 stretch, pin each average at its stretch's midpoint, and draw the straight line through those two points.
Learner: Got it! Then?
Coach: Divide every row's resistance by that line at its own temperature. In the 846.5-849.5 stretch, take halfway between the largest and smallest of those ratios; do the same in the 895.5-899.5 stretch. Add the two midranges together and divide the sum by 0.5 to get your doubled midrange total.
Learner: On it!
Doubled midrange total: 4.07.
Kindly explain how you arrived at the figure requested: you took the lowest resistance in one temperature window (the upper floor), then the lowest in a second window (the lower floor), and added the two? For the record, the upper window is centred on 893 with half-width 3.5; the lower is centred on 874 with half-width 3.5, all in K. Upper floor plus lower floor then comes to 308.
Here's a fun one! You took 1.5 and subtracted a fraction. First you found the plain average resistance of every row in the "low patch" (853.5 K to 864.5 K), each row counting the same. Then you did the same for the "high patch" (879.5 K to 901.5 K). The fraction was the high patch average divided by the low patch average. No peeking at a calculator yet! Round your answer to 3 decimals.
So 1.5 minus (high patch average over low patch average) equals 0.543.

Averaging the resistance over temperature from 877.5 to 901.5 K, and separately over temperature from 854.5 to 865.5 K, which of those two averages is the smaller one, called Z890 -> 161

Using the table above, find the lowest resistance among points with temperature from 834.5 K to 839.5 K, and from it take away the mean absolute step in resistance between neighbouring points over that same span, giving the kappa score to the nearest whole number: 163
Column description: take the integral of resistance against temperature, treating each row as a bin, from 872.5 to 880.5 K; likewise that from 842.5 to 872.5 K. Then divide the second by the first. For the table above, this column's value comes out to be 3.9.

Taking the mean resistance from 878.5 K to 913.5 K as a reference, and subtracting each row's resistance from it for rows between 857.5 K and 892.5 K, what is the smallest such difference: -13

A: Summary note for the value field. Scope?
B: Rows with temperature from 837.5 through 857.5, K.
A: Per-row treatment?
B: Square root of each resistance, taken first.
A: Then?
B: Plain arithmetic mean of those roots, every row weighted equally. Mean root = 13.16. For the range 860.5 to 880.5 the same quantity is 12.92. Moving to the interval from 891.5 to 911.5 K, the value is 13.04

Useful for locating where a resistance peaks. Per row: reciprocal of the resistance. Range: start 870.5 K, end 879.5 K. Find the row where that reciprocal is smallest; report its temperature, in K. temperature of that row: 873.0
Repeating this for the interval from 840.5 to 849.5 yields 848.0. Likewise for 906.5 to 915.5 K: 911.0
